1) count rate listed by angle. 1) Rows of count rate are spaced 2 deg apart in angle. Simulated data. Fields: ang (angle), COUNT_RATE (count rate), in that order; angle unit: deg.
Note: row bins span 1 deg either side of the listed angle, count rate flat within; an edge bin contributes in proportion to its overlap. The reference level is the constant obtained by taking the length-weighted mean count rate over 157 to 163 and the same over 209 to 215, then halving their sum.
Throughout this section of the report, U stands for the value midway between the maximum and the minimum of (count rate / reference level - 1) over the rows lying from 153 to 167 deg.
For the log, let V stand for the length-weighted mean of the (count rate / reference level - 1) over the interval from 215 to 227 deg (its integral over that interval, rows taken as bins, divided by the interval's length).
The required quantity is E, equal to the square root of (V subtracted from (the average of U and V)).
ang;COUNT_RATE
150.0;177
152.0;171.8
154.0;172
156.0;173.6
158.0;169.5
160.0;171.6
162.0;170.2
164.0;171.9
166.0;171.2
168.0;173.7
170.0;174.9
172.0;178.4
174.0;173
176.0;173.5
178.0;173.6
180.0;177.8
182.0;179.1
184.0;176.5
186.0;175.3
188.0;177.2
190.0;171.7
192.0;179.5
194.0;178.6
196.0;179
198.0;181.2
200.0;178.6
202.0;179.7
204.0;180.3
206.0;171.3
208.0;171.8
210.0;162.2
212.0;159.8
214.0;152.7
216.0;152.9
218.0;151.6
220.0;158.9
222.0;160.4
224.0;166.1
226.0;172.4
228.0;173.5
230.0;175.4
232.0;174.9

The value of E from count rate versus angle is 0.18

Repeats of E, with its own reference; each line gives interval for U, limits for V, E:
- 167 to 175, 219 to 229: 0.17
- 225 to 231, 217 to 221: 0.24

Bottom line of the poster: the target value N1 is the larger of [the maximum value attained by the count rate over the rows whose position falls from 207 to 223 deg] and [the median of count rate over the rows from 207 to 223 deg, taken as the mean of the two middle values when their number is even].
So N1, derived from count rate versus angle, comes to 172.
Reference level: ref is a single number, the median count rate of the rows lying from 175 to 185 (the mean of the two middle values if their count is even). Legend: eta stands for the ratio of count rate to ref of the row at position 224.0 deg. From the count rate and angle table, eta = 0.94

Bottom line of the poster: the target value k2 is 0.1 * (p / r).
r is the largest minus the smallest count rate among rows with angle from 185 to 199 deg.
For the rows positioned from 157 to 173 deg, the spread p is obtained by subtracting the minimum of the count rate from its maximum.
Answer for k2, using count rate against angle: 0.09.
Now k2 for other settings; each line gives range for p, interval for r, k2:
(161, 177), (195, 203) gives 0.32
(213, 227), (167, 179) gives 0.39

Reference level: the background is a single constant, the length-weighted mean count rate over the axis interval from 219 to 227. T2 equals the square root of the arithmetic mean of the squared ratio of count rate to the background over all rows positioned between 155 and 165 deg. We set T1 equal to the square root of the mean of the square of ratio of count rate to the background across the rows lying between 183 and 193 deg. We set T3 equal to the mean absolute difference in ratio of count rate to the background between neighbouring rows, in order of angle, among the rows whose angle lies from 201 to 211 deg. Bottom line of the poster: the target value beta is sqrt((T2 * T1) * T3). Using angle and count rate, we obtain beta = 0.183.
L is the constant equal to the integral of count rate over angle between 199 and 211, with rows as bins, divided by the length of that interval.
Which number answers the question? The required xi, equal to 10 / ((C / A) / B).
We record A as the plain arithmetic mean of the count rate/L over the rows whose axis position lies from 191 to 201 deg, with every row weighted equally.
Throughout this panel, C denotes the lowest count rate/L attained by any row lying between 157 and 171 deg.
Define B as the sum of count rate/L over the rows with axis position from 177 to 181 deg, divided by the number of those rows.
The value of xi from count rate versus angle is 10.7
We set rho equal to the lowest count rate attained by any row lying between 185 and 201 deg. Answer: 171.7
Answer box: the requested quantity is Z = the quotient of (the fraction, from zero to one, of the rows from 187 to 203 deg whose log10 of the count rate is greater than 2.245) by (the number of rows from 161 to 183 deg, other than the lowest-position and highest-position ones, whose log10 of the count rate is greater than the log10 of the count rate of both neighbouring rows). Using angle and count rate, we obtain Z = 0.44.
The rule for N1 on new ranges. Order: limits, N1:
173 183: 179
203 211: 180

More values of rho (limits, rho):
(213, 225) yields 151.6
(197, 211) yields 162.2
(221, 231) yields 160.4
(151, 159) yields 169.5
